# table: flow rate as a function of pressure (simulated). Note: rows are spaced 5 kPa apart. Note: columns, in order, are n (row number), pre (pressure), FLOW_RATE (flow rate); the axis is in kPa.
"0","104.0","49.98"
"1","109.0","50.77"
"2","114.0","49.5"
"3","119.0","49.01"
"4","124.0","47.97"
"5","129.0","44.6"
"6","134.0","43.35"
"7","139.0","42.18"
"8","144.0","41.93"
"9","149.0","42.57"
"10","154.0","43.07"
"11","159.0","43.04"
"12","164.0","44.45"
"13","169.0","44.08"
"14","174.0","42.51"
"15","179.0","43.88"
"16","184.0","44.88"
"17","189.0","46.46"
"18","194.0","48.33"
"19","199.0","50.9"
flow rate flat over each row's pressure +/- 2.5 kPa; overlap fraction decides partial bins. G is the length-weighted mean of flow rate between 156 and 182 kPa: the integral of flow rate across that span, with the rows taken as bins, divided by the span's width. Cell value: 43.6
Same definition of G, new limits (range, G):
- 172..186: 43.8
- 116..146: 45.0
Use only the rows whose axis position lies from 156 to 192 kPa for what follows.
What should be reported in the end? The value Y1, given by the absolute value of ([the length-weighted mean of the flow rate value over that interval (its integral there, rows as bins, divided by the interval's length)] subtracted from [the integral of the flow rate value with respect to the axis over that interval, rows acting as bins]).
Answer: 1548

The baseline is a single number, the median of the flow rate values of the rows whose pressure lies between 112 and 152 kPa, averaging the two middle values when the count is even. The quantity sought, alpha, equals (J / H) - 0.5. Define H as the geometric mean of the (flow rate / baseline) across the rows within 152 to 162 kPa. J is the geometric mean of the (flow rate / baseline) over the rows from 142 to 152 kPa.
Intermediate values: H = 0.98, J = 0.96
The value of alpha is 0.48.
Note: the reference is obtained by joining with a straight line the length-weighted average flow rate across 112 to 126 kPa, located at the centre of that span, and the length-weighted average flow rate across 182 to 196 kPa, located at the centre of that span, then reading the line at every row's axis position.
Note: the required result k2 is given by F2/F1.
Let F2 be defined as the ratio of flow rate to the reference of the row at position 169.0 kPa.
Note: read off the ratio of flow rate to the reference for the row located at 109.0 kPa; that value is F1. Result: 0.90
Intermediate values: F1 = 1.03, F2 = 0.93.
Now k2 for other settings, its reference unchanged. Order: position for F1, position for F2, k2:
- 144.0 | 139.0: 1.00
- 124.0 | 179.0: 0.95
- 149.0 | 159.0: 1.02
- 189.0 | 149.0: 0.89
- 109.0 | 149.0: 0.86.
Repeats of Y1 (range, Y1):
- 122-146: 1011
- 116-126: 437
